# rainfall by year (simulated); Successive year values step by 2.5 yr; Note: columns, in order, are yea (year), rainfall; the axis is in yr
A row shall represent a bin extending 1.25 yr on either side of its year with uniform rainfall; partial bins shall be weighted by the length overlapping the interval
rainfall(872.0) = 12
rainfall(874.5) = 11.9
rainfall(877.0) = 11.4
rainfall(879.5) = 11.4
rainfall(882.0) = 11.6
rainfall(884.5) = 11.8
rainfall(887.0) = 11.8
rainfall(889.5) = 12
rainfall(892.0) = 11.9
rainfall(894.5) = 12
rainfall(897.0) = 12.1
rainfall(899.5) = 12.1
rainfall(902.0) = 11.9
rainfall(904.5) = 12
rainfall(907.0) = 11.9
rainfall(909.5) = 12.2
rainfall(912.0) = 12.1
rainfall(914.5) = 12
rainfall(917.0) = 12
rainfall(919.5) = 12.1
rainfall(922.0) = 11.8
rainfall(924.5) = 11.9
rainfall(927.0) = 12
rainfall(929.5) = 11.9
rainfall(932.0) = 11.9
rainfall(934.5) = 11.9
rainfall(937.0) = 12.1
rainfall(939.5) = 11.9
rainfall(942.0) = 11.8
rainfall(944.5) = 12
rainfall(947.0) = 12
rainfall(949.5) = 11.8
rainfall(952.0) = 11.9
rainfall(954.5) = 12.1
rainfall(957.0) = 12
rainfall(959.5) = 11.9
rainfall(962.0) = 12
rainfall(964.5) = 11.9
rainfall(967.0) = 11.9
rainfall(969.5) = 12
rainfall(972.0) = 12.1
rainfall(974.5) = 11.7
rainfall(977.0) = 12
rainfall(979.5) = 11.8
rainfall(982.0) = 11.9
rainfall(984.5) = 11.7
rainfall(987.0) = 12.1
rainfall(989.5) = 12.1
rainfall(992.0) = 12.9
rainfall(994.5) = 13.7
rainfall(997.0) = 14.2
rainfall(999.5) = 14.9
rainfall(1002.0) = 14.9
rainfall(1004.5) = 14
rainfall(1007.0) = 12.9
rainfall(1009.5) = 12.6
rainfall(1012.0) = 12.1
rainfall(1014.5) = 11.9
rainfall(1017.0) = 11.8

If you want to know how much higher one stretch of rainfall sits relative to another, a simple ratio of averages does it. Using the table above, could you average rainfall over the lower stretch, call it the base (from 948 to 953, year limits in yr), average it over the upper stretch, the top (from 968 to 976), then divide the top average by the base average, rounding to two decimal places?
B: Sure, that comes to 1.01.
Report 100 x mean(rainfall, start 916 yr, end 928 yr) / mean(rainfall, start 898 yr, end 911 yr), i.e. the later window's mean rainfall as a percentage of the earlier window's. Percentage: 99.5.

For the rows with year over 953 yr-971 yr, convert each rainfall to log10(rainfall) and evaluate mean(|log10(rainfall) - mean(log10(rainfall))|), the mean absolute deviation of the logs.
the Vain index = 0.0022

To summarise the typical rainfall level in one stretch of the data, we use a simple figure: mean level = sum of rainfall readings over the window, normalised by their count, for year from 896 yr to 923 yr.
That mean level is 12.0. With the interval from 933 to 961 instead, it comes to 11.9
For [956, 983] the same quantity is 11.9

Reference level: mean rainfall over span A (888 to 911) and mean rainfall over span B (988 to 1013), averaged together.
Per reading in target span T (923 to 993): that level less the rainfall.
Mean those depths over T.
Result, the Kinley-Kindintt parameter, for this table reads 0.75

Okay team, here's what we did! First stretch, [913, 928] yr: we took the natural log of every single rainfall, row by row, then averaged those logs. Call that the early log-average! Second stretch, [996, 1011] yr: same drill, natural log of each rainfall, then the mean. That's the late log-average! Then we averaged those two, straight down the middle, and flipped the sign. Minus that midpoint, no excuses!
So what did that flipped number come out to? -2.56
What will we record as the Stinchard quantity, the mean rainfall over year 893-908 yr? 12.0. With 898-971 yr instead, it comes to 12.0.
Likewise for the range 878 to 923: 11.9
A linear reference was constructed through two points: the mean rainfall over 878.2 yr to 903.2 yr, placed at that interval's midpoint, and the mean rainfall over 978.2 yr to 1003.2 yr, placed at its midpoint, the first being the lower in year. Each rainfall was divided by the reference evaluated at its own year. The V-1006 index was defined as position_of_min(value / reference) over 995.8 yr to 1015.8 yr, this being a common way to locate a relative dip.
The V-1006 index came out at 1014.5 yr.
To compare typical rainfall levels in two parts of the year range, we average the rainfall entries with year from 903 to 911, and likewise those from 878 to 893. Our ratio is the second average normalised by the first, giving 0.98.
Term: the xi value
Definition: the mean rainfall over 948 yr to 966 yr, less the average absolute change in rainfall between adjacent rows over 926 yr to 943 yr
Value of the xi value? 11.8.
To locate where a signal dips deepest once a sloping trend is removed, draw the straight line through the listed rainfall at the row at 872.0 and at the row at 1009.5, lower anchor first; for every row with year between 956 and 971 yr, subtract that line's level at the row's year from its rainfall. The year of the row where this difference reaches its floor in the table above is 967.0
